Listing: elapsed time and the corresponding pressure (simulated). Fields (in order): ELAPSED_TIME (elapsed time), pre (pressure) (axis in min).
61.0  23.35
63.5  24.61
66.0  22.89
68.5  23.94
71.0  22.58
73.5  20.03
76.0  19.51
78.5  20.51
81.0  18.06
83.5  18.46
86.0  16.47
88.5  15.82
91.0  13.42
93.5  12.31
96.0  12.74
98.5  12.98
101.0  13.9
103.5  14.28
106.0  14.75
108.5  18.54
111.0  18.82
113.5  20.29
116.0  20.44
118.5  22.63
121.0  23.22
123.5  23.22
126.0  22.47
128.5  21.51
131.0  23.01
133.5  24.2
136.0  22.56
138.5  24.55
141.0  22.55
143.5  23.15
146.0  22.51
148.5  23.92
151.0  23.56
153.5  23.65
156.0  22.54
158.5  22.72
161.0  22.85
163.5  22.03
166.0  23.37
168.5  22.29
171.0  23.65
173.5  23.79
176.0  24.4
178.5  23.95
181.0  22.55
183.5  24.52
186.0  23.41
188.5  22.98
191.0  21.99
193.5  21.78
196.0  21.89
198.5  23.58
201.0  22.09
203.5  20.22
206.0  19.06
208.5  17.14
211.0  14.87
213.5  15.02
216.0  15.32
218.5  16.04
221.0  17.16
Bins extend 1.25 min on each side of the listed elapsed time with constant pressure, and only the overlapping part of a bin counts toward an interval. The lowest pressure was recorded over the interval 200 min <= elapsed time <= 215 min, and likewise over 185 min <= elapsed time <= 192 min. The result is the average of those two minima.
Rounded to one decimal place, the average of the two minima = 18.4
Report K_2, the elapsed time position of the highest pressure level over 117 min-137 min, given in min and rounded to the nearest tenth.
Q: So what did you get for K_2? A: 133.5 min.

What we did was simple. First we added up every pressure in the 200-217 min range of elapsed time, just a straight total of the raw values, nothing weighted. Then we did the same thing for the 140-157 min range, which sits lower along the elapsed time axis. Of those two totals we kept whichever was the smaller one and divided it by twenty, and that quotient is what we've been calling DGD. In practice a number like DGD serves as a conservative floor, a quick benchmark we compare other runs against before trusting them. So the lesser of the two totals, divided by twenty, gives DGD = 6.2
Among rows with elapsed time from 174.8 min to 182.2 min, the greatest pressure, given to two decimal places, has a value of 24.40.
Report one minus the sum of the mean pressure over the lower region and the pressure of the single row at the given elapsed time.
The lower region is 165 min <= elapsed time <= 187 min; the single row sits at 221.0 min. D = -40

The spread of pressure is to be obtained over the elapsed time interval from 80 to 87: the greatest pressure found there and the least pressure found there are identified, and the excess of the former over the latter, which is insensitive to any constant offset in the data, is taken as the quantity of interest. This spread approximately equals 2.0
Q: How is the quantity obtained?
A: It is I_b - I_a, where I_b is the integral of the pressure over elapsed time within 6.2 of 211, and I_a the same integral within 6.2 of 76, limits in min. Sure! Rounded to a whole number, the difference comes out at -48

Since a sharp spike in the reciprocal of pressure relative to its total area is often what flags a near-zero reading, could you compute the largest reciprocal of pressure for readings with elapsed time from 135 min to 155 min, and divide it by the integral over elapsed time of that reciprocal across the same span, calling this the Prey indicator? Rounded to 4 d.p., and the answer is 0.0517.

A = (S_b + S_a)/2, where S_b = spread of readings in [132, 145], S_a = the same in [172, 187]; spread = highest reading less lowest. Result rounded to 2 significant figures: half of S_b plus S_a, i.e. 2.0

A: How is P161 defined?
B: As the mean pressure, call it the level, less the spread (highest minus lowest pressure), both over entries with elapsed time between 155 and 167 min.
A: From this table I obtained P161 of 21.4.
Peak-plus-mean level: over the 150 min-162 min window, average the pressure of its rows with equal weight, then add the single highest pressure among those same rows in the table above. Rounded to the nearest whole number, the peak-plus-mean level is 47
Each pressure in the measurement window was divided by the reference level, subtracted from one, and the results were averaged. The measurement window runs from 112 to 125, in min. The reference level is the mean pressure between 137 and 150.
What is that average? 0.06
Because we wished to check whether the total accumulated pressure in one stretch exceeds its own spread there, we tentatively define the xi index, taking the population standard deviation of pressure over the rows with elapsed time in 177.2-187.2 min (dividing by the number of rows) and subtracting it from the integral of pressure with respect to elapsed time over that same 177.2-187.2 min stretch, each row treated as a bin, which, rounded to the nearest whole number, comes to 235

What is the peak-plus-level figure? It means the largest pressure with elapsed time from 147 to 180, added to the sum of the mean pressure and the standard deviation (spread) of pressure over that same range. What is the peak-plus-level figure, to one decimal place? 48.4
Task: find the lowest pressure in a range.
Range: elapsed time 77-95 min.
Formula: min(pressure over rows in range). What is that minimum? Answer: 12.31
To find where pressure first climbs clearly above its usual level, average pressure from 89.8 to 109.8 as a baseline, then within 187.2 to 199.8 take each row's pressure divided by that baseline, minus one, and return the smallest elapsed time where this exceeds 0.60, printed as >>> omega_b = 188.5 min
